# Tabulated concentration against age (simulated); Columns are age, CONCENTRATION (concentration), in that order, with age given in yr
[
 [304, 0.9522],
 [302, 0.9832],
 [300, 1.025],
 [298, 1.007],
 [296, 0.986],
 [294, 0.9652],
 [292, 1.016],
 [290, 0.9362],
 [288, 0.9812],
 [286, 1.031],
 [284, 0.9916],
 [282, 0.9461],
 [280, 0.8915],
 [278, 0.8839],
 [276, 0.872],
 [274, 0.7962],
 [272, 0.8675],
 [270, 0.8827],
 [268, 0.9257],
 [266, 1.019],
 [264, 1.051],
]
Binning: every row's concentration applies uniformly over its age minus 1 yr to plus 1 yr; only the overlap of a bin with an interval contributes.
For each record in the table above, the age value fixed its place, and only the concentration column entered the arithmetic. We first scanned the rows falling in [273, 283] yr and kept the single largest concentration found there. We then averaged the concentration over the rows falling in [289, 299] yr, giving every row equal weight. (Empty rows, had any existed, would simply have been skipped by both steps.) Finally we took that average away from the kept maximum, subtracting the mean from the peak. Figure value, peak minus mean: -0.04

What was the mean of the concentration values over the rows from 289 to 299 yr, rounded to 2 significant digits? 0.98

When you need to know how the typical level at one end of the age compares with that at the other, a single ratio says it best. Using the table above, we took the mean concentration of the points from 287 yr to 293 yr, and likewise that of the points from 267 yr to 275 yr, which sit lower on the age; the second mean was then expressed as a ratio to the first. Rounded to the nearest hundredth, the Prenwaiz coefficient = 0.89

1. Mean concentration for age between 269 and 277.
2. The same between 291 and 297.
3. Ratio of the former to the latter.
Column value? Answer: 0.86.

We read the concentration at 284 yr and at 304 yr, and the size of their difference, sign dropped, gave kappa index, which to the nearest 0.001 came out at 0.039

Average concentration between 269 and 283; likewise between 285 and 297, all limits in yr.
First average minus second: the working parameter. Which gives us -0.11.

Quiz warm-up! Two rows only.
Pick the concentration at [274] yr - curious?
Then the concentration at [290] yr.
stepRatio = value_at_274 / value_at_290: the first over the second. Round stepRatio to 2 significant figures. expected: 0.85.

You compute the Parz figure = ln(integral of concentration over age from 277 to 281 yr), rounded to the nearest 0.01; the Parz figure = 1.27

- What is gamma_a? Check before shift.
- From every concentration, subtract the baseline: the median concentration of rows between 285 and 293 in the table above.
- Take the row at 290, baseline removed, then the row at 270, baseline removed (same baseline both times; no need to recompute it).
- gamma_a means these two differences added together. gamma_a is -0.18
